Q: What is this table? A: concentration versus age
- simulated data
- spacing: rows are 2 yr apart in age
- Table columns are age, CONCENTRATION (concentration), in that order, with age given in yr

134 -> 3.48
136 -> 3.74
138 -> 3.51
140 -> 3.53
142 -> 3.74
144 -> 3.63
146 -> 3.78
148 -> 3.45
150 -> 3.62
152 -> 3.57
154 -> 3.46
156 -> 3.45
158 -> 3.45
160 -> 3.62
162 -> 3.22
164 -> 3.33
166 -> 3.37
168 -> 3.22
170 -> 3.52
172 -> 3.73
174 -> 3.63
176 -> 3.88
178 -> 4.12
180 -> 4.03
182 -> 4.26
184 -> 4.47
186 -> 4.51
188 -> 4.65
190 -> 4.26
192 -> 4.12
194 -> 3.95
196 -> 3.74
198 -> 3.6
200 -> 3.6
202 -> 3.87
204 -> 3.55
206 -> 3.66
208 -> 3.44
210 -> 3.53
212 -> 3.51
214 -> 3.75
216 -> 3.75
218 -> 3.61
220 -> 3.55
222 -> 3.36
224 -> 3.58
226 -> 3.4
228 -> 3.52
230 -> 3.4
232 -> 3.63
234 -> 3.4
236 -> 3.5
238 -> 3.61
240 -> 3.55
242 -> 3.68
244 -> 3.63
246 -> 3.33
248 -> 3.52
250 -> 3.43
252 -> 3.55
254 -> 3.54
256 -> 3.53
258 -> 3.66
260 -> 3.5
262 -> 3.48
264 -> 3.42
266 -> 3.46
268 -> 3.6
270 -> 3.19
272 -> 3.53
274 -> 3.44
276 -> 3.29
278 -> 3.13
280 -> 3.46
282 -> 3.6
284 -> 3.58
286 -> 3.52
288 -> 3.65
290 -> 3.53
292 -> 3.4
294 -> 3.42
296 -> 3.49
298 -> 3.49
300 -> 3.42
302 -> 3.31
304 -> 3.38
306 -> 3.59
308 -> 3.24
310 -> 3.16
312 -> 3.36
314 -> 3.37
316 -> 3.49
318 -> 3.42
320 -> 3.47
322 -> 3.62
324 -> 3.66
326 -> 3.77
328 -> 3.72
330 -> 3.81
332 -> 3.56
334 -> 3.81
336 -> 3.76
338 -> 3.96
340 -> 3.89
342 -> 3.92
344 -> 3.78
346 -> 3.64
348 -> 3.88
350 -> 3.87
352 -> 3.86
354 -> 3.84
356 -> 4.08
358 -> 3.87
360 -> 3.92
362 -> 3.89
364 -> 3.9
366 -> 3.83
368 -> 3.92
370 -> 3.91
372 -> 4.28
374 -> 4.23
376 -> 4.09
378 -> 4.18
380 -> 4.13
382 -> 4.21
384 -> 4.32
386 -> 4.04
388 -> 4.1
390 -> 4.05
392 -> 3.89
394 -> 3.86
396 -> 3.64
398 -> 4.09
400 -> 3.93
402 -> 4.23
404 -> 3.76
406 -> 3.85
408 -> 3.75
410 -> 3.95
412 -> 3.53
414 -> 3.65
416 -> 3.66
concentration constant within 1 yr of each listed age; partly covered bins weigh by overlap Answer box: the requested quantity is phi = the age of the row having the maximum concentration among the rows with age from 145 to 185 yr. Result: 184 yr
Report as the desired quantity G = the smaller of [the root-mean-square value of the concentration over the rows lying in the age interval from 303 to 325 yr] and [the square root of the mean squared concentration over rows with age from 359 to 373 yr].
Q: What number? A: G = 3.44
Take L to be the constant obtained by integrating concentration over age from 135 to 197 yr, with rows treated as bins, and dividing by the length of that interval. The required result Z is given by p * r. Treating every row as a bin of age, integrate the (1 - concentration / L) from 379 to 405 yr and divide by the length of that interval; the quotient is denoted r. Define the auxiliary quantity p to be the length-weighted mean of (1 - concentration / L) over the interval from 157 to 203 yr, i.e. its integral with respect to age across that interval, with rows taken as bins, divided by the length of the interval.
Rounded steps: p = -0.019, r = -0.07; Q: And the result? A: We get 0.0013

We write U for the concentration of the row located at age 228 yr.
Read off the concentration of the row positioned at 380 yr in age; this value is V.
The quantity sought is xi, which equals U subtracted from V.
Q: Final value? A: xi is 0.61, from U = 3.52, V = 4.13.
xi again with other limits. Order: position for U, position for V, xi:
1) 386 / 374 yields 0.19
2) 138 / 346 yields 0.13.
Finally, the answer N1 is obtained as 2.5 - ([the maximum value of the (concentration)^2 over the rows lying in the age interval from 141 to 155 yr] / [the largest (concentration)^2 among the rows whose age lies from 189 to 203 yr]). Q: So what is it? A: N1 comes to 1.7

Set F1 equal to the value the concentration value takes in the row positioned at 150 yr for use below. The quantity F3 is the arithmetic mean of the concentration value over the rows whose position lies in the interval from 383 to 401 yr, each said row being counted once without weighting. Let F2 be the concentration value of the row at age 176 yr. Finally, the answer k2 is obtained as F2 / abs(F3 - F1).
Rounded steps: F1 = 3.62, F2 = 3.88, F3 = 3.99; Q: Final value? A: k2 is 10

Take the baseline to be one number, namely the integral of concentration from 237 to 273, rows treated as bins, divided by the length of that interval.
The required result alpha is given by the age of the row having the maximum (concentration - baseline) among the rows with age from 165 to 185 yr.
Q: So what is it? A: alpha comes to 184 yr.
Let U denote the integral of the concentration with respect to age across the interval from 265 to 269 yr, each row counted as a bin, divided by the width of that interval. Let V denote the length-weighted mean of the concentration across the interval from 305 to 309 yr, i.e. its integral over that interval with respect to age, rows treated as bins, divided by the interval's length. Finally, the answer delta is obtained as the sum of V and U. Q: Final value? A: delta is 6.9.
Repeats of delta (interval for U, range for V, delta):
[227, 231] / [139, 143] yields 7.1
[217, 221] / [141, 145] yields 7.3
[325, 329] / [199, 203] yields 7.5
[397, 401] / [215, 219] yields 7.7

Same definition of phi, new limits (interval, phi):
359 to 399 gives 384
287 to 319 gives 288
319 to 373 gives 372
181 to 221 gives 188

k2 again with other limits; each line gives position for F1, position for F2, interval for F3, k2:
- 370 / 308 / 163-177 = 8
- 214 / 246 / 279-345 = 18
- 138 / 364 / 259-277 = 52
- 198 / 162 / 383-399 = 8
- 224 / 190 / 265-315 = 27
